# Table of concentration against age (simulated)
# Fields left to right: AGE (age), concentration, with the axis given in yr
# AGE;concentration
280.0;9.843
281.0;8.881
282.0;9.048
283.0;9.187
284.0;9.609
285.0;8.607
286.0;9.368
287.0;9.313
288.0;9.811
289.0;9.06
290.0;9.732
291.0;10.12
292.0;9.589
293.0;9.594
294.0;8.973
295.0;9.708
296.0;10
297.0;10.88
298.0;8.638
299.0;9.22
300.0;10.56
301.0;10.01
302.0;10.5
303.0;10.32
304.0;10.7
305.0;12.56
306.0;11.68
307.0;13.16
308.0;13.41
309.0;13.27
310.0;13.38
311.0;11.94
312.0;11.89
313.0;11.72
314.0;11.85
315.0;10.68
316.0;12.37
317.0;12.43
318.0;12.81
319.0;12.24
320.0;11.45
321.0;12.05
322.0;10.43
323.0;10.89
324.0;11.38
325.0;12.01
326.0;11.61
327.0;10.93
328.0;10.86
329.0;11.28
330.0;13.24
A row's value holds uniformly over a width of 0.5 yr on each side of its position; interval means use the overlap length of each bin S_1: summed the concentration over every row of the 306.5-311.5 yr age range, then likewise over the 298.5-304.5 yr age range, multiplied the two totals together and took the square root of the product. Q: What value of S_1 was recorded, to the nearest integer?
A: 63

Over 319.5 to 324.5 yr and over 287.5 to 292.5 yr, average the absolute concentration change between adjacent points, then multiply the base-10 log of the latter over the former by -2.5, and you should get 0.3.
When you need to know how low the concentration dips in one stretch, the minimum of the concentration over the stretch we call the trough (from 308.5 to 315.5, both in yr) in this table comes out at 10.68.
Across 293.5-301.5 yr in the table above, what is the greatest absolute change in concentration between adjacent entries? 2.2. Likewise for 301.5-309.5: 1.9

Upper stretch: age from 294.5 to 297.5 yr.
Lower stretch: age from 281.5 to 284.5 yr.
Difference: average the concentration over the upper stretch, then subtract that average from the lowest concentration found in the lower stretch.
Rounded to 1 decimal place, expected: -1.1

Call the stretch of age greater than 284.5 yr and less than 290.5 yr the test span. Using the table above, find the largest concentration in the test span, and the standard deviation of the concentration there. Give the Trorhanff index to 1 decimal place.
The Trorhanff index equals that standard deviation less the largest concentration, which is -9.4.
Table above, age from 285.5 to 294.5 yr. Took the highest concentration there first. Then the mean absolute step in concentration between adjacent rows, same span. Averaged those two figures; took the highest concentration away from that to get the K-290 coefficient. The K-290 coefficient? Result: -4.84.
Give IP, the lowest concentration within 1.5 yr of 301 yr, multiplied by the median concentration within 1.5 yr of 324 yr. 114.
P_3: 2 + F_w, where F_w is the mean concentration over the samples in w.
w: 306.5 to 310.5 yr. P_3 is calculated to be 15.3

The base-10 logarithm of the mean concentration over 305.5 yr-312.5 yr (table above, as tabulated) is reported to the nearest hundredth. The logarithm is 1.10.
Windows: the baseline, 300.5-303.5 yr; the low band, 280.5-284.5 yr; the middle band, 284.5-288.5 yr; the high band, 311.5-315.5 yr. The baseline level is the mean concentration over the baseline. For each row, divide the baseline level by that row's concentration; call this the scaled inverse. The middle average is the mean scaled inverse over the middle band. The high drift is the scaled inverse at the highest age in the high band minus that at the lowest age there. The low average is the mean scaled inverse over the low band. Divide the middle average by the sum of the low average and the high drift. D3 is 0.91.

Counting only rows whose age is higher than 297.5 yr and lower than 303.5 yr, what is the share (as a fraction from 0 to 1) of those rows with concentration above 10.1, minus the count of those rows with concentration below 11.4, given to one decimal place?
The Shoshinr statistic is -5.5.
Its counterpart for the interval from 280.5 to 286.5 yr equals -6.0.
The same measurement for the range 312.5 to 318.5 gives 0.0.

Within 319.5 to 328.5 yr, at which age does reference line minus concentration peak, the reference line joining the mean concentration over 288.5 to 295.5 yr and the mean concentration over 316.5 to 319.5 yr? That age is 328.0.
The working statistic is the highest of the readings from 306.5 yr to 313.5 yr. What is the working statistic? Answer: 13.41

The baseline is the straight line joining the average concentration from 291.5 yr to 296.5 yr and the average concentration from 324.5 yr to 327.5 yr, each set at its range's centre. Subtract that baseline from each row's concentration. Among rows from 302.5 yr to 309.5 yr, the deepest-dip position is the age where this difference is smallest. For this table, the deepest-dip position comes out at 303.0 yr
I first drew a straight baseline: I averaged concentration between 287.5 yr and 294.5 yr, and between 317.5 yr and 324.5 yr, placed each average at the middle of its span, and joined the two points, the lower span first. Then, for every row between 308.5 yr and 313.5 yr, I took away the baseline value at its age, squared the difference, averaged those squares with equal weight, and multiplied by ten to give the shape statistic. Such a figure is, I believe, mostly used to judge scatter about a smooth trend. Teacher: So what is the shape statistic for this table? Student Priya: 30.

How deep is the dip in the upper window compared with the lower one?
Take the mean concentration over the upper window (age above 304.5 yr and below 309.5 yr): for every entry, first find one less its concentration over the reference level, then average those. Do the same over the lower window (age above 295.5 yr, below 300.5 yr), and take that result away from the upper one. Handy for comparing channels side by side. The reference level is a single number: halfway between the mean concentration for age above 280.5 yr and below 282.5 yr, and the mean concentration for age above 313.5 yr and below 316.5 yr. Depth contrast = -0.29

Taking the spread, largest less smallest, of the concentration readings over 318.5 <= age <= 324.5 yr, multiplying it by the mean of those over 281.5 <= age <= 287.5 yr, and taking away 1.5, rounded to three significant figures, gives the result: 15.1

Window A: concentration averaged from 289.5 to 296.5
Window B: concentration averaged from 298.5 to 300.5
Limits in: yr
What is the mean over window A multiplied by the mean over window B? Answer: 96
